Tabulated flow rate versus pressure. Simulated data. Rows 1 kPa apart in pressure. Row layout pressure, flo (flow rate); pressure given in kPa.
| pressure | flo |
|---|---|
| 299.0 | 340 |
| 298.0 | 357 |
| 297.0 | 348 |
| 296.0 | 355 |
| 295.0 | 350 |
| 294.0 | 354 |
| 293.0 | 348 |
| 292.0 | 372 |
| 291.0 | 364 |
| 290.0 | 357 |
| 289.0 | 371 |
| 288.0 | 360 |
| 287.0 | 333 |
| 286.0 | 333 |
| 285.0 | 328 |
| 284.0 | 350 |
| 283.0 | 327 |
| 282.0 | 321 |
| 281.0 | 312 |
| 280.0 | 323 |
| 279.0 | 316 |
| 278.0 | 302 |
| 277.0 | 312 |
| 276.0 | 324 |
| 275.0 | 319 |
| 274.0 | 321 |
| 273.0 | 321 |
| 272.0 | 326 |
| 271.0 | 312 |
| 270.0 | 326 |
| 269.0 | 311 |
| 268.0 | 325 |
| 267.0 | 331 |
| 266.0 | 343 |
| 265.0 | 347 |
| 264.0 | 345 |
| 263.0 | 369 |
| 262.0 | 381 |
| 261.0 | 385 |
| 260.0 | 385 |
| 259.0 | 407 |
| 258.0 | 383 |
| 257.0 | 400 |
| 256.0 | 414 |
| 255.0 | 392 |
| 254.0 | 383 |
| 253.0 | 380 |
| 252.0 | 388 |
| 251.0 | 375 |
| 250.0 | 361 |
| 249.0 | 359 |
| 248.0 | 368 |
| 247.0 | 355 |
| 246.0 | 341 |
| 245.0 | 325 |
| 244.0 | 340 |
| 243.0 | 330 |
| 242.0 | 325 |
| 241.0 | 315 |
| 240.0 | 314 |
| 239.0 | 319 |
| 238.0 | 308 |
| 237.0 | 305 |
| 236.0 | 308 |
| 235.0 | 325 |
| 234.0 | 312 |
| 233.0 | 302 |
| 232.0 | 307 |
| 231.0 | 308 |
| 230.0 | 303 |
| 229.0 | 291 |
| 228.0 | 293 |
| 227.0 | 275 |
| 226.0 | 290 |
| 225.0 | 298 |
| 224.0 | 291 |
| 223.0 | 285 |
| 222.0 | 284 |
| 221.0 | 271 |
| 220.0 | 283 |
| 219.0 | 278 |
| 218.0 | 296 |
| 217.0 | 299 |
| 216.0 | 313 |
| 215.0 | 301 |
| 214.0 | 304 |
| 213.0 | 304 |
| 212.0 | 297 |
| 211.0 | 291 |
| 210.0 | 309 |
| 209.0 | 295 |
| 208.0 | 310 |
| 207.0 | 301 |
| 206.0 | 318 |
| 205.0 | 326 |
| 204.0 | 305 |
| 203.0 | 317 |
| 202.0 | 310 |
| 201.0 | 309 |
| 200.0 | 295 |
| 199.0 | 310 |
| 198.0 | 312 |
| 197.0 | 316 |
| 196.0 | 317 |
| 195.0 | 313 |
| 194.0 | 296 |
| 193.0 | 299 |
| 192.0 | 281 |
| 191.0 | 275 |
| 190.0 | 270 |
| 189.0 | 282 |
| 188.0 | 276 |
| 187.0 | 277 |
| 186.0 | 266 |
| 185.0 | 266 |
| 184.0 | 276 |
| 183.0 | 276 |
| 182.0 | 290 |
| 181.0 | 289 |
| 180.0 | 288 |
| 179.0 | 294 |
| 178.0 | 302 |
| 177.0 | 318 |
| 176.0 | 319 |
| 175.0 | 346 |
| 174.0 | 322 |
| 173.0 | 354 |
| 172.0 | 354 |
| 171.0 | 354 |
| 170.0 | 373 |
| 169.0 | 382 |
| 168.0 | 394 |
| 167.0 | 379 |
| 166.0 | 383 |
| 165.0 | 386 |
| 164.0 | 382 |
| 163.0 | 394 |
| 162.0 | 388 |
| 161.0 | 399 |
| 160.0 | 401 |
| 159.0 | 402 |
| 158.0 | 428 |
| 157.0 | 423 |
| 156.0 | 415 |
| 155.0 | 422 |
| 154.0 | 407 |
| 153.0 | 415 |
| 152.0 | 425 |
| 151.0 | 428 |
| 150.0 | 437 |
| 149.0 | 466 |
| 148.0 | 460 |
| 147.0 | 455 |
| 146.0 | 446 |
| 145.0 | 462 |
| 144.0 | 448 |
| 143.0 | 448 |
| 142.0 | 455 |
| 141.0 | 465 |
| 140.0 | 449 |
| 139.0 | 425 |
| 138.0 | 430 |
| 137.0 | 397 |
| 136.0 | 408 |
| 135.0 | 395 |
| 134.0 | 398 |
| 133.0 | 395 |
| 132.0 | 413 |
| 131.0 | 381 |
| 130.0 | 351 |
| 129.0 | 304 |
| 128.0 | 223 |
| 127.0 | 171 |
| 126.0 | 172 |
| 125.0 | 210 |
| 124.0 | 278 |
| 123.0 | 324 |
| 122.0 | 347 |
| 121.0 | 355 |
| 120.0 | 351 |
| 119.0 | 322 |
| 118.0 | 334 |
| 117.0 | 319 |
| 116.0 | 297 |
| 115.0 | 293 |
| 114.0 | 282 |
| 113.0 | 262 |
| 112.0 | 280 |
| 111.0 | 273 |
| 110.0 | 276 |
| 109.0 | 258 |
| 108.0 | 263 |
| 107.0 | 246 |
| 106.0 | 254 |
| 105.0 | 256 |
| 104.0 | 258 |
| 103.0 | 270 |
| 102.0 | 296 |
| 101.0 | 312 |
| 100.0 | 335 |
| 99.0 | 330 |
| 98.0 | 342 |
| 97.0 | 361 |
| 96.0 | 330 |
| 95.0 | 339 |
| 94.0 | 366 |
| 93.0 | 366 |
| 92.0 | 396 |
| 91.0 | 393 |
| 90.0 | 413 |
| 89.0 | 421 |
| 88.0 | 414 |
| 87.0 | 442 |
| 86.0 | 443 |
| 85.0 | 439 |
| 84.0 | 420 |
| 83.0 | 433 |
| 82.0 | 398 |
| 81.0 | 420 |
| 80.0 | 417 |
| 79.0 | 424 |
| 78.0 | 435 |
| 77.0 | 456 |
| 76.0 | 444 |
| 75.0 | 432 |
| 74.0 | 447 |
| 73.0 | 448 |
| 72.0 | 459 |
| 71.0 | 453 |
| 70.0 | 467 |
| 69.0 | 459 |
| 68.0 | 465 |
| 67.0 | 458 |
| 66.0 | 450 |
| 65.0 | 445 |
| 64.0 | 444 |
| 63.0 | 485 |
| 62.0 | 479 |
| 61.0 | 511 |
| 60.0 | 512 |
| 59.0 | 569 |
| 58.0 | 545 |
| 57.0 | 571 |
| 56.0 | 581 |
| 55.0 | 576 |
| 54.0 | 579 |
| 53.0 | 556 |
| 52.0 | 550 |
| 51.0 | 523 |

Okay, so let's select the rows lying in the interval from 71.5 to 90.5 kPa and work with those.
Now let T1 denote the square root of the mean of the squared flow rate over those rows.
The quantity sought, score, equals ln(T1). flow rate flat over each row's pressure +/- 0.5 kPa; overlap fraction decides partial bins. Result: 6.07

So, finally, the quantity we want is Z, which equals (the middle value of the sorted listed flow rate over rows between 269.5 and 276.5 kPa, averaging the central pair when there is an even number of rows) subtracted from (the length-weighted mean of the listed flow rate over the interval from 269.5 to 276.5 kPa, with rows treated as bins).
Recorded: 0.3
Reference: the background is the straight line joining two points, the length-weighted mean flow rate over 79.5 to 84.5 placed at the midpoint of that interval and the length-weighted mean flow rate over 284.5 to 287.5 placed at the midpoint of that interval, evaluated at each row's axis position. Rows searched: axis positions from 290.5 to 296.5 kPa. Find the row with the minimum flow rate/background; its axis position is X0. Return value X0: 293.0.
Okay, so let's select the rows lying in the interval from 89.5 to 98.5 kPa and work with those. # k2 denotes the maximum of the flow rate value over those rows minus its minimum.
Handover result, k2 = 83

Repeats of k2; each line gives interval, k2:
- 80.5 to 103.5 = 173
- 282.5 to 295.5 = 45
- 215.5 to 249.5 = 97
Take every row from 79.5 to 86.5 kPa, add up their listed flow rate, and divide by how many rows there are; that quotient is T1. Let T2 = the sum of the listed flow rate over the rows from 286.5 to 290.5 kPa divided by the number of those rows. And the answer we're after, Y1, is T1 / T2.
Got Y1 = 1.2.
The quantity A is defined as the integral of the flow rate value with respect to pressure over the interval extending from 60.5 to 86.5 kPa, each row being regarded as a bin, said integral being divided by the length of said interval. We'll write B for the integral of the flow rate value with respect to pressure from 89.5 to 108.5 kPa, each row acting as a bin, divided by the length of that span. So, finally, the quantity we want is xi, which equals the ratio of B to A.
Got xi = 0.72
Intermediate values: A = 447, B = 322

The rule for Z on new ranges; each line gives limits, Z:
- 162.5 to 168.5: 1.8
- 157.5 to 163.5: 2.0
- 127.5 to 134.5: -28.9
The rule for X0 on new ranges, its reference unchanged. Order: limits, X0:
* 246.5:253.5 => 247.0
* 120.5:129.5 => 127.0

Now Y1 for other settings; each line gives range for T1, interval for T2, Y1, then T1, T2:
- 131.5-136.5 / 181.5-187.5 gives 1.5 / 402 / 275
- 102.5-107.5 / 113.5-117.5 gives 0.9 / 257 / 298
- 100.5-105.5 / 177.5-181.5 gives 0.9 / 278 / 293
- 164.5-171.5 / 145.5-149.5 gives 0.8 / 379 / 457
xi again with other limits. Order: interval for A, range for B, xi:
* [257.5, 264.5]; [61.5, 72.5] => 1.21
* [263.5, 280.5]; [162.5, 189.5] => 1.01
